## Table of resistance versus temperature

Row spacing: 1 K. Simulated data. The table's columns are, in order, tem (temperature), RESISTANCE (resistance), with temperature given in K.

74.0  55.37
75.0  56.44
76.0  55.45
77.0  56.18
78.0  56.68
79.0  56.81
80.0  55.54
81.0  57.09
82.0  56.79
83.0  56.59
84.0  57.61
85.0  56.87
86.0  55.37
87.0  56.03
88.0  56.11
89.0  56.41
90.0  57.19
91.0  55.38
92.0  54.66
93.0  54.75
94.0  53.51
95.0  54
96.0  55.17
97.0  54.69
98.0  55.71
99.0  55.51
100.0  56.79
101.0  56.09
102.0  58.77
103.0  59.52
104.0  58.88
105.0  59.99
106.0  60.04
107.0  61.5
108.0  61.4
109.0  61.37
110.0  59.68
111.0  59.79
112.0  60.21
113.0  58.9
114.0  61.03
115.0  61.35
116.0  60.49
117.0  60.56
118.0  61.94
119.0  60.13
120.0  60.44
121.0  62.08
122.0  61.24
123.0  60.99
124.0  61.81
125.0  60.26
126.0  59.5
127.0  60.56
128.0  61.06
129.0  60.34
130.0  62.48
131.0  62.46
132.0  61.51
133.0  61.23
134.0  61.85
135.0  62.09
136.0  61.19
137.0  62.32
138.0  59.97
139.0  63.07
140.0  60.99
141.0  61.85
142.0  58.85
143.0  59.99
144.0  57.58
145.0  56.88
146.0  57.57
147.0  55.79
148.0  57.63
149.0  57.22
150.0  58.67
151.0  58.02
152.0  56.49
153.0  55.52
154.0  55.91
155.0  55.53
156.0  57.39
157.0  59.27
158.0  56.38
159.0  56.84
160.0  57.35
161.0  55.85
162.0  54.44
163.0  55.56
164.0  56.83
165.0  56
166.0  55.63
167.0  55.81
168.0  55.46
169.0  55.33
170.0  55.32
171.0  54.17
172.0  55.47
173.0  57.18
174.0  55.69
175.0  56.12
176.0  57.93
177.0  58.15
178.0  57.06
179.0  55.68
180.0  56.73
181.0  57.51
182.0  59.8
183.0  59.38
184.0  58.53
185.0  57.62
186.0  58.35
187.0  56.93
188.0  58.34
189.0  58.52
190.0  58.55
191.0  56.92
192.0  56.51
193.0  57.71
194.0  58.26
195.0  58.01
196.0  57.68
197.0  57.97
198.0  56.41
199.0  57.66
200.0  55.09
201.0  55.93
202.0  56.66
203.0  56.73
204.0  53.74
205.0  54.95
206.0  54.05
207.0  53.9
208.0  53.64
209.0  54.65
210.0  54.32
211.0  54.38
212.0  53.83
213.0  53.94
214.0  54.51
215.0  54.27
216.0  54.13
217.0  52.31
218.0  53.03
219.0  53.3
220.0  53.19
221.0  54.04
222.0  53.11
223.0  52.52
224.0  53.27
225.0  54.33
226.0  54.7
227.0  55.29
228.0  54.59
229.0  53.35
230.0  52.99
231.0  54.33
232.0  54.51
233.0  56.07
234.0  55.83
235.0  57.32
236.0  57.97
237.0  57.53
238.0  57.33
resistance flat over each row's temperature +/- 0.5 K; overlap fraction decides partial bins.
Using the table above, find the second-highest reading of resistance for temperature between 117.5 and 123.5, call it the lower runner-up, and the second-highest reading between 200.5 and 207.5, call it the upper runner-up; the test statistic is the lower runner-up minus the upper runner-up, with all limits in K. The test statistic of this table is 5.3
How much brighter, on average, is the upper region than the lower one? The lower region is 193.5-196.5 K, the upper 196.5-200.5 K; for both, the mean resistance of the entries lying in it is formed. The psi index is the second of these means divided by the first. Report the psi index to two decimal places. 0.98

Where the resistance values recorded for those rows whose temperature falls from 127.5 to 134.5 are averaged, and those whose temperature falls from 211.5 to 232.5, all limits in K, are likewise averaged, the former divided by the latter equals 1.14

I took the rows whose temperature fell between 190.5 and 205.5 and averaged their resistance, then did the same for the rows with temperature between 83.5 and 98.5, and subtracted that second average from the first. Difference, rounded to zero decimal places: 1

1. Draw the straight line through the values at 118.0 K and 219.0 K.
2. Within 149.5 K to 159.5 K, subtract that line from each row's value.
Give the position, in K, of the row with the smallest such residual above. 153.0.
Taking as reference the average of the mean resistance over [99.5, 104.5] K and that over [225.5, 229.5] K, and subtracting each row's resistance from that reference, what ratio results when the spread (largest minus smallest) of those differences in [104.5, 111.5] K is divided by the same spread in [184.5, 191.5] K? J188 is 1.1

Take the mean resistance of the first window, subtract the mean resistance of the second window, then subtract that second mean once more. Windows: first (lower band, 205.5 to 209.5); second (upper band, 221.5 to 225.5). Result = -53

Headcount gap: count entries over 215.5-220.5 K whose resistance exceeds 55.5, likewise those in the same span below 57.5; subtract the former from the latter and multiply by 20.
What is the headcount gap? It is 100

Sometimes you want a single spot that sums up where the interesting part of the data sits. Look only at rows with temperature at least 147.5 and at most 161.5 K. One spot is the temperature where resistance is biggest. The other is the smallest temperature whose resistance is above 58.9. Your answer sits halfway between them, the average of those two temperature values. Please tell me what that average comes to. 157.0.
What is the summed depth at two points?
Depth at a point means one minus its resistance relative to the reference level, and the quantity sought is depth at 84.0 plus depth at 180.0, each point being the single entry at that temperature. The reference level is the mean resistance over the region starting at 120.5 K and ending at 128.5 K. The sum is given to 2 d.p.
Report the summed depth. 0.12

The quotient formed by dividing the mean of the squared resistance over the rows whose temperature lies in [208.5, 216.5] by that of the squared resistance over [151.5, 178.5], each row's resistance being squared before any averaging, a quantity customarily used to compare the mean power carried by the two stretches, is 0.93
